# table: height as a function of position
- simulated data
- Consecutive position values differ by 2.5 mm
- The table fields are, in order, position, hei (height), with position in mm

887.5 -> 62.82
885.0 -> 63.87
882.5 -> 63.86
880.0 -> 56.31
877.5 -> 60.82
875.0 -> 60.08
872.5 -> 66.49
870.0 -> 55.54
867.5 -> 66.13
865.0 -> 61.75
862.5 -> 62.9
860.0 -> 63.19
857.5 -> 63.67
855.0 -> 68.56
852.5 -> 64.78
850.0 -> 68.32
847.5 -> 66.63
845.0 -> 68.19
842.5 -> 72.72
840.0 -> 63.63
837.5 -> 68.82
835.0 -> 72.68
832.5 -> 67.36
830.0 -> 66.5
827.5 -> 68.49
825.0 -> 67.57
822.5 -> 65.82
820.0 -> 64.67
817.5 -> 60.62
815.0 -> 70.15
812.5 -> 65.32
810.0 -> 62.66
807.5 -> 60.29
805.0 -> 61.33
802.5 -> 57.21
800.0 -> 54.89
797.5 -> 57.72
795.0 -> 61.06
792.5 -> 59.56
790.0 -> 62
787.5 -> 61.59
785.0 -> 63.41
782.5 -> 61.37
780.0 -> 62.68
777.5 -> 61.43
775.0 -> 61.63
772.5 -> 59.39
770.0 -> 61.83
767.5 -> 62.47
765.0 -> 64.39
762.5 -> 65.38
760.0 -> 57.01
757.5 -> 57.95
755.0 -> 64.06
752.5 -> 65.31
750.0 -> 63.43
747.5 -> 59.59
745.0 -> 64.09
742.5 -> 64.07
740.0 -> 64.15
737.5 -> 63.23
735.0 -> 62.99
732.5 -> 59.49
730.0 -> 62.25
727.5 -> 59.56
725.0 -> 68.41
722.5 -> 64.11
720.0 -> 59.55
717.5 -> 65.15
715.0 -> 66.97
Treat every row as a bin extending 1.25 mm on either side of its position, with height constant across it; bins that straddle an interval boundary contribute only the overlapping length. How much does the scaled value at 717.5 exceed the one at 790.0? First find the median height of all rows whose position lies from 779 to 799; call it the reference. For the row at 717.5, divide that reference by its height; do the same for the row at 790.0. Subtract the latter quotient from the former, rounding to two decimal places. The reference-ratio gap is -0.05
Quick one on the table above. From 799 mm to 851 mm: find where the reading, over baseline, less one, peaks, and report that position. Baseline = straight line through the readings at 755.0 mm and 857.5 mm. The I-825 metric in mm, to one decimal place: 842.5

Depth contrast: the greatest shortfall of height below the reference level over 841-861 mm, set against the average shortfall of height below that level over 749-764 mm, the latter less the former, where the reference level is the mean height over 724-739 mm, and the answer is 1.0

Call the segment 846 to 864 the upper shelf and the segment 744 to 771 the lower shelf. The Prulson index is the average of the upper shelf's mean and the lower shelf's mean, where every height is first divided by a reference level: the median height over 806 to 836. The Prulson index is 0.965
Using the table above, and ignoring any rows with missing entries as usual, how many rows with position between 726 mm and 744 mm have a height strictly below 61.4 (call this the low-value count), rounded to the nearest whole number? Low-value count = 2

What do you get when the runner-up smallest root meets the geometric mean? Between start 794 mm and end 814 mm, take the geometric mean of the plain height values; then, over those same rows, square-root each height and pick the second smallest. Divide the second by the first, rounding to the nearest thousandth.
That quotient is 0.126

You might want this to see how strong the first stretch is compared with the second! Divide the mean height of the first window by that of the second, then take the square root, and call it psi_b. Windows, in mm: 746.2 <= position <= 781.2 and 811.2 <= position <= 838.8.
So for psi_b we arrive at 0.961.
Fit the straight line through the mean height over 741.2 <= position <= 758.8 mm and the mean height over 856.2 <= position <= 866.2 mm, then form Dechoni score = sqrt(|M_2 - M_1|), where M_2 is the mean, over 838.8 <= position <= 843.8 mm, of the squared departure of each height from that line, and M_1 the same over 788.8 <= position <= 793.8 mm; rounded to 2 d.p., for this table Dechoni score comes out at 6.62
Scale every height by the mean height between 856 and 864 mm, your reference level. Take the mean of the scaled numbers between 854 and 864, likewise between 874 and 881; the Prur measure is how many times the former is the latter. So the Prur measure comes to 1.09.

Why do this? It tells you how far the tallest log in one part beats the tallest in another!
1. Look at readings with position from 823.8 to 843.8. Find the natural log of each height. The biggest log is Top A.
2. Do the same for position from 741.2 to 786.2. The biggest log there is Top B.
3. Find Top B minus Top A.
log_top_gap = -0.11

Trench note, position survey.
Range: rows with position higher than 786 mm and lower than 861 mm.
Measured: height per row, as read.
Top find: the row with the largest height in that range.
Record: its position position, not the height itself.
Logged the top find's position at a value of 842.5 mm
